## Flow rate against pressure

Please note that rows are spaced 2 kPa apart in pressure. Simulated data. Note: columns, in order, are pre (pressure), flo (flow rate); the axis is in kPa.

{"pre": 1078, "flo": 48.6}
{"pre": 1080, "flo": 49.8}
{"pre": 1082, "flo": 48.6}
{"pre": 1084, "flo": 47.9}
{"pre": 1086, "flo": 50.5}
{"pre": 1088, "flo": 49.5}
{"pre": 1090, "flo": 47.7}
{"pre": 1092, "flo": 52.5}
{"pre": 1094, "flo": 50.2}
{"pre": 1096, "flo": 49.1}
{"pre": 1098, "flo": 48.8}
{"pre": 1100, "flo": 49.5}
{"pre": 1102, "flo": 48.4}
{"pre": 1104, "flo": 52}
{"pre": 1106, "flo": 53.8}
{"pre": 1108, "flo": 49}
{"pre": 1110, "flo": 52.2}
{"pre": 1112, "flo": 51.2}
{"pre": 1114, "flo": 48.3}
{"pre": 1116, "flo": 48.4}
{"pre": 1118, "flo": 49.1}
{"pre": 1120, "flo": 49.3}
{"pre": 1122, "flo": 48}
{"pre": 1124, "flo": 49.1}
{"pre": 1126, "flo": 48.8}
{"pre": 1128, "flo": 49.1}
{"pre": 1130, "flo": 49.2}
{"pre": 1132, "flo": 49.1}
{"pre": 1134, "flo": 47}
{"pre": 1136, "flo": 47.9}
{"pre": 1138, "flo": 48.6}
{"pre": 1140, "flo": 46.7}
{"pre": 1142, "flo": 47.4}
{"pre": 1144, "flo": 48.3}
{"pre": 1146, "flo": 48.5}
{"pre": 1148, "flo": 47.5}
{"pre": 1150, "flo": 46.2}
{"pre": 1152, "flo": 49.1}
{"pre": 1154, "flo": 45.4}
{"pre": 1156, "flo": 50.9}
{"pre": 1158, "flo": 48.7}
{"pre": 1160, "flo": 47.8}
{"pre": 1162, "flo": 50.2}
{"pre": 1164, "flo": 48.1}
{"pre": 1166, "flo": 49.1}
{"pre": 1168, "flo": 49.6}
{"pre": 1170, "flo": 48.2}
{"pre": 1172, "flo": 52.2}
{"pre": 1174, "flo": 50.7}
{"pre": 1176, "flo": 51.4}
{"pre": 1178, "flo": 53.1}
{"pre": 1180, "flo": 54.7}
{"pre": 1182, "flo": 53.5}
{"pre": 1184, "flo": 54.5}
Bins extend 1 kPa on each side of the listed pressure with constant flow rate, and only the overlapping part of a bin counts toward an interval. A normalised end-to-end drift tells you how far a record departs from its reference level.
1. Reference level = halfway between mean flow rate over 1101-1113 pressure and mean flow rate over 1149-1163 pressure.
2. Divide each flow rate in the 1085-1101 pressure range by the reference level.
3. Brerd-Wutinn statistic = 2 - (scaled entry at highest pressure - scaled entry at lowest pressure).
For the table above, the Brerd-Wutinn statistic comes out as 2.02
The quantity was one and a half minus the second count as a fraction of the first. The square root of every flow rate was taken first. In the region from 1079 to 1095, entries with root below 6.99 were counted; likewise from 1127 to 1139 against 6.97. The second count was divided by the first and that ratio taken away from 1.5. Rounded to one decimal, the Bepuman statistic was 0.8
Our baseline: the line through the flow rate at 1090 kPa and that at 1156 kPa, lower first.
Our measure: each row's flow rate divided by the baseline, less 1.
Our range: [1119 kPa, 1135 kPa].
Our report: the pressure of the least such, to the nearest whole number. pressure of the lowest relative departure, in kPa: 1134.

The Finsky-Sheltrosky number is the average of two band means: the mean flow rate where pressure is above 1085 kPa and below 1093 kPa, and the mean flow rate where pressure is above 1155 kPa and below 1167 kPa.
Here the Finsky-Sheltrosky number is 49.6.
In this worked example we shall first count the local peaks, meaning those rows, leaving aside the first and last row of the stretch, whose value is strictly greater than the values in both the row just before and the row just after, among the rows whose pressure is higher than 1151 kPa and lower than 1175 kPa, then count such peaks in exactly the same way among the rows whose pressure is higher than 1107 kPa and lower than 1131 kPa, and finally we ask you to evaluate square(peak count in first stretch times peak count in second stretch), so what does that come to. 144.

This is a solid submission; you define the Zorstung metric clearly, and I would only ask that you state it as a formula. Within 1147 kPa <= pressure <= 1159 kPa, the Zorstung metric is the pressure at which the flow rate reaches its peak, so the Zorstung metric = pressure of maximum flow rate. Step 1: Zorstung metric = 1156 kPa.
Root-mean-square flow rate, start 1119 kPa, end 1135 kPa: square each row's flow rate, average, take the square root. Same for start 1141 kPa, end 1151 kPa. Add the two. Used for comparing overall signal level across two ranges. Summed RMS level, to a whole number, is 96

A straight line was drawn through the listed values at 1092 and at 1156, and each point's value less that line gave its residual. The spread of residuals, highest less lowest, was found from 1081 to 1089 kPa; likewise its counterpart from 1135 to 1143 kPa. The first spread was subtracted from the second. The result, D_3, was -0.8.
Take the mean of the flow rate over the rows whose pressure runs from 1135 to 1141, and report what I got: 47.7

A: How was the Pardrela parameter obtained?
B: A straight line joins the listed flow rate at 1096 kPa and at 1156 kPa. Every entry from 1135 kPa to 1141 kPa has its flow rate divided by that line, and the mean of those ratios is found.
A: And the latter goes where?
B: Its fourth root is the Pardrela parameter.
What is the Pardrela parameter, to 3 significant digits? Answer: 0.987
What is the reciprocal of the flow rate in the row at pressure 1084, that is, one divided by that 0.0209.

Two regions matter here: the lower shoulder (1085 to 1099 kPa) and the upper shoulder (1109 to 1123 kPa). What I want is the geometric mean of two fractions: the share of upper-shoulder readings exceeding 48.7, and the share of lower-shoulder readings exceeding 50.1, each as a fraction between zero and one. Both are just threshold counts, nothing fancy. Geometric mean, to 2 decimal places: 0.49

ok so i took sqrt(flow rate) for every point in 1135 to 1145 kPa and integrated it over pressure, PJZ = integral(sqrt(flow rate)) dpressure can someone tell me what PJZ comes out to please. 69.1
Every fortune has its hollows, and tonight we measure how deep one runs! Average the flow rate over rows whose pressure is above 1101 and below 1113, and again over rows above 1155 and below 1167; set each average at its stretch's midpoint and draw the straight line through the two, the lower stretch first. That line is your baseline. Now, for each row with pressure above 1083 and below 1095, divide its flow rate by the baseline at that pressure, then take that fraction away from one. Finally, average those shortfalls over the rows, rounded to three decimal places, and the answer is 0.039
